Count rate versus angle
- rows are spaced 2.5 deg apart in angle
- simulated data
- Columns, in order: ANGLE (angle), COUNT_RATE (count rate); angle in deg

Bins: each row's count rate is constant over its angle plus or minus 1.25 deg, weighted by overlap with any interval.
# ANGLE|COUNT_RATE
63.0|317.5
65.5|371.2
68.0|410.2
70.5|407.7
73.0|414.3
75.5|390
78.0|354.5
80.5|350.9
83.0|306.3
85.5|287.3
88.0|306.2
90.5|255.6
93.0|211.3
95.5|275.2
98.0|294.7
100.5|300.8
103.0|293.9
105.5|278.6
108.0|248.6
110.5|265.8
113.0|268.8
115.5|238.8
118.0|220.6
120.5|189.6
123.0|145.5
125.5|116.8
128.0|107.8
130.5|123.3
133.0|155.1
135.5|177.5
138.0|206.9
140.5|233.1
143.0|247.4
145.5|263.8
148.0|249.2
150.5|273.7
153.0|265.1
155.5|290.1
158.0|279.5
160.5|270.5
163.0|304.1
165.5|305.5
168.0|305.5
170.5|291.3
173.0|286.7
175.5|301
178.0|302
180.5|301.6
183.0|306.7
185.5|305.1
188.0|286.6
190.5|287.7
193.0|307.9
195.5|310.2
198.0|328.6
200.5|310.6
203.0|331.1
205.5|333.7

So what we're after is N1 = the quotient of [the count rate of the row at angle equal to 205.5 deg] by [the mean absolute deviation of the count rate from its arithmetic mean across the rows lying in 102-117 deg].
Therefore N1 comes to 22.7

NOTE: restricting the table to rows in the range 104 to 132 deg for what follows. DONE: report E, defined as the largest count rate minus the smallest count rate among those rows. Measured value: 171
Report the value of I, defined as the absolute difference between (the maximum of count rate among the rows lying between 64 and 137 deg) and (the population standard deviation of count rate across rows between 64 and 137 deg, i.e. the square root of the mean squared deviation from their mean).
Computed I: 326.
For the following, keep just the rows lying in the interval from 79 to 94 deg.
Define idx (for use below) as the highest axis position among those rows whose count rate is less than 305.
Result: 93.0 deg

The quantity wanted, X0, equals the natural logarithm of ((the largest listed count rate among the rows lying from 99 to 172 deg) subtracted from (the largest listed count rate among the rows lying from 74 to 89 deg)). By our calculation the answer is 4.4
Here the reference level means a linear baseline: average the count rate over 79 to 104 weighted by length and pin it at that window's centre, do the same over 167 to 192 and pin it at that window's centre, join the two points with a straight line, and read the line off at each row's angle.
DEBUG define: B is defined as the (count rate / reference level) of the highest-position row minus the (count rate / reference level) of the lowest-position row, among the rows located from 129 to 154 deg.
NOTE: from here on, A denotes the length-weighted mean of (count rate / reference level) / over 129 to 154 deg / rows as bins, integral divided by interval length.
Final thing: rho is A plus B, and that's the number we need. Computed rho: 1.22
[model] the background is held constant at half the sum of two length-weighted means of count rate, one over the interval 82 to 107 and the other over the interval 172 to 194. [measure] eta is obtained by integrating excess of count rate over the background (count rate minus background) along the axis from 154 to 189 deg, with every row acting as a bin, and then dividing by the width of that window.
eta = 6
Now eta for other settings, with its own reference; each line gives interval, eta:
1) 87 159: -56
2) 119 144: -119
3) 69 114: 18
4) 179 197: 12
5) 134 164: -36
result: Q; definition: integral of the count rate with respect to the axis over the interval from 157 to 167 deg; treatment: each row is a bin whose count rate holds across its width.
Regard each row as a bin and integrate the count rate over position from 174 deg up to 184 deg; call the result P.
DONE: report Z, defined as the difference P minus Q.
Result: 118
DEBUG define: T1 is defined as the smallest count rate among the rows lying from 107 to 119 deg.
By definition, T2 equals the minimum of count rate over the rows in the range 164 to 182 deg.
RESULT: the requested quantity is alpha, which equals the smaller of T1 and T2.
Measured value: 221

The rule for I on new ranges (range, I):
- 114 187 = 244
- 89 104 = 270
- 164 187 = 300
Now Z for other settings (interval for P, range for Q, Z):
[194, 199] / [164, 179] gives -2889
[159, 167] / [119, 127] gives 1135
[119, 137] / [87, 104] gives -2048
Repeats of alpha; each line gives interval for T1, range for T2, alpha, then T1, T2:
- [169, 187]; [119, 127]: 117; 286.7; 116.8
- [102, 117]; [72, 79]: 239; 238.8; 354.5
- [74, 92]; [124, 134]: 108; 255.6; 107.8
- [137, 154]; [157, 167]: 207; 206.9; 270.5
